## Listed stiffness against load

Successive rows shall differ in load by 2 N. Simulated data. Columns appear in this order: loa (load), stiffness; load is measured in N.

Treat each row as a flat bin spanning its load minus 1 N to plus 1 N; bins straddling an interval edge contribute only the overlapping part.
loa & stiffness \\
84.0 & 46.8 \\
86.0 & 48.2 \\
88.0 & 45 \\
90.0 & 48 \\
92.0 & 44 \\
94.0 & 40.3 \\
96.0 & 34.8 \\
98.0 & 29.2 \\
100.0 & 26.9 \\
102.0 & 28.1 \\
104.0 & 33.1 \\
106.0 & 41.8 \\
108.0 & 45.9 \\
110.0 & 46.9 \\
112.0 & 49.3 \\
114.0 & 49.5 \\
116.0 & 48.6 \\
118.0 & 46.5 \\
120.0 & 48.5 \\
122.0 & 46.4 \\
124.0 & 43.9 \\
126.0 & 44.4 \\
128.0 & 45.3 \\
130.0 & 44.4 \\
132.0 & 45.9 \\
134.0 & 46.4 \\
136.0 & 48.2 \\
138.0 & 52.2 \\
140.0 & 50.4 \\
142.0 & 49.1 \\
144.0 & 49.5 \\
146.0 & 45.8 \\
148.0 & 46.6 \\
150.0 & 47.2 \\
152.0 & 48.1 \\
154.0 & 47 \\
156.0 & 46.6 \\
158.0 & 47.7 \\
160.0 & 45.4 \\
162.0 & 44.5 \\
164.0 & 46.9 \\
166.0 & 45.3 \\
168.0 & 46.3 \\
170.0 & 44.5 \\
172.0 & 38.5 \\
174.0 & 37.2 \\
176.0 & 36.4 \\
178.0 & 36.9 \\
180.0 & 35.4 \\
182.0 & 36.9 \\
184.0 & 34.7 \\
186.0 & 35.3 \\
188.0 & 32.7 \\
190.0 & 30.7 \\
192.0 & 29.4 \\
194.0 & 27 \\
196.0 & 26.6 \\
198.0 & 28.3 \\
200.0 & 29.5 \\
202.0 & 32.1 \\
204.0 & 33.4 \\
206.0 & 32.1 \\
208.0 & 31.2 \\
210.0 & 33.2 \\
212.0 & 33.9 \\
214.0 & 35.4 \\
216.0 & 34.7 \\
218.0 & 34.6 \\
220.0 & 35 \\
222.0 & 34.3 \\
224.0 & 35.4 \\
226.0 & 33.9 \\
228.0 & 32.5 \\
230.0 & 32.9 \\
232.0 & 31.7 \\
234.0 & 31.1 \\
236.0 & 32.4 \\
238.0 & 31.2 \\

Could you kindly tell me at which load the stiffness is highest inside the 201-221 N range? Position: 214.0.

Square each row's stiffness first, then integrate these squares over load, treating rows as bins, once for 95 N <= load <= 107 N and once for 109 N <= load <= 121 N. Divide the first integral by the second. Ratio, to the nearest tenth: 0.5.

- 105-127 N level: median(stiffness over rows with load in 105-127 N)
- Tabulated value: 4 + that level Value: 50.5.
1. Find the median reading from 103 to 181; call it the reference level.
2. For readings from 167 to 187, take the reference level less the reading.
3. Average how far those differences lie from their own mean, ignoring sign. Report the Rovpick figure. 2.9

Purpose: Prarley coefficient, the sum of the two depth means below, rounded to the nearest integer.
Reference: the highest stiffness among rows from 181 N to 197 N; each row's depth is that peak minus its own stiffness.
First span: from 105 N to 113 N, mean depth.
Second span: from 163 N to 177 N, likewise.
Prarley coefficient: -14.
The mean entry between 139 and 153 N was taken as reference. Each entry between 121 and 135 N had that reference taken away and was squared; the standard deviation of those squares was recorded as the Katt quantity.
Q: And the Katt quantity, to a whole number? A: 6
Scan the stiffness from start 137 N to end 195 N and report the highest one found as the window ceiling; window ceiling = 52.2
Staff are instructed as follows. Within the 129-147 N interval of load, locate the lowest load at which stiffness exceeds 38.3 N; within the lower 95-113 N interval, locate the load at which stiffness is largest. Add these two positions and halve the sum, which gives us 121 N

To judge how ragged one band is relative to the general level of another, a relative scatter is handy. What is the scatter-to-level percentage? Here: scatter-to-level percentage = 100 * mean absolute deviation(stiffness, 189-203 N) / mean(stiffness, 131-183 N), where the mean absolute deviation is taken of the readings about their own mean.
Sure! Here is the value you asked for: 3.4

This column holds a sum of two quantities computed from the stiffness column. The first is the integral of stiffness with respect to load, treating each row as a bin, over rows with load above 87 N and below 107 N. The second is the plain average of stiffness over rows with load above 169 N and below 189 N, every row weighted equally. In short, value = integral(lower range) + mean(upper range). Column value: 779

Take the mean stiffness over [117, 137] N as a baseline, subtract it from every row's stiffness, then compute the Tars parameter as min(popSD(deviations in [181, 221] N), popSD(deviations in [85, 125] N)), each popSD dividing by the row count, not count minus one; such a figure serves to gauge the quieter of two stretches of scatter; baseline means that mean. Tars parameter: 2.9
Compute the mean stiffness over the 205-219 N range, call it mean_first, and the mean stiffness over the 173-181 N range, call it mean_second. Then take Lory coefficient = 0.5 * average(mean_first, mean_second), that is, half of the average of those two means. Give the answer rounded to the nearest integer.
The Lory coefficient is 18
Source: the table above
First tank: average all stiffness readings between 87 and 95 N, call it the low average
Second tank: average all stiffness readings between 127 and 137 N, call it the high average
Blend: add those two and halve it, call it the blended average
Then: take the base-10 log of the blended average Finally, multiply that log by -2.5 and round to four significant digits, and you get -4.137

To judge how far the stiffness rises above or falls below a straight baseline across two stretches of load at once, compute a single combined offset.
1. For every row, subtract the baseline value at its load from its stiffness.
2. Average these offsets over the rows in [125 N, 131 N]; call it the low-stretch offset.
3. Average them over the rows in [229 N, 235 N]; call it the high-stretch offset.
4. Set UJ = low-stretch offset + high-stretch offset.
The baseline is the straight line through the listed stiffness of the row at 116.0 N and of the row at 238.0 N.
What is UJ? -2.3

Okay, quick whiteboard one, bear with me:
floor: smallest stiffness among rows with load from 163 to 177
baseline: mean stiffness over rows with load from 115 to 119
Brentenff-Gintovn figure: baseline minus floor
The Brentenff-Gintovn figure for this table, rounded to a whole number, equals 11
